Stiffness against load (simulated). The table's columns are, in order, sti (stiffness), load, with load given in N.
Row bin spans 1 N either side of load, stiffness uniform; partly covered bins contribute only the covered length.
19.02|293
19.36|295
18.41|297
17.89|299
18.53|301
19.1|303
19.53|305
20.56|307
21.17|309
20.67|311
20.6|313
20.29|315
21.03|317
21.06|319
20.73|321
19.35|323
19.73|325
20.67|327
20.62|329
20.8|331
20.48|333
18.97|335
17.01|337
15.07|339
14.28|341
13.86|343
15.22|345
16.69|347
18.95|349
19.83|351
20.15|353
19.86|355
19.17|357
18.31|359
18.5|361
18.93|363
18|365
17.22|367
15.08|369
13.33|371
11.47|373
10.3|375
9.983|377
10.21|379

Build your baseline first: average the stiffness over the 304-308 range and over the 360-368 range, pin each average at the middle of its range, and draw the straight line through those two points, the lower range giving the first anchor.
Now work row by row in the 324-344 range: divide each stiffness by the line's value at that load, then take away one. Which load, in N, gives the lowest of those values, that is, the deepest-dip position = 343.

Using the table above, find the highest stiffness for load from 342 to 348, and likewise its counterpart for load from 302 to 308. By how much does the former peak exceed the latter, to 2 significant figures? -3.9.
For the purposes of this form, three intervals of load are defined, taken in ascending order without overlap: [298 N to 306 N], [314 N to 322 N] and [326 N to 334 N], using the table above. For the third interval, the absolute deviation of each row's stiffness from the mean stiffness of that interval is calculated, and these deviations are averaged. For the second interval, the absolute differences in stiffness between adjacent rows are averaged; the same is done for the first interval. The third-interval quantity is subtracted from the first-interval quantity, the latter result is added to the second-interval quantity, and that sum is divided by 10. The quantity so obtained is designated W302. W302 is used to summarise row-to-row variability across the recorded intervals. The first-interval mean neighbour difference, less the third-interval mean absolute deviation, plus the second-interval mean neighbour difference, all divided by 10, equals 0.082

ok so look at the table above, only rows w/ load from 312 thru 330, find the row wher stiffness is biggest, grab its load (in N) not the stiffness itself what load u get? 319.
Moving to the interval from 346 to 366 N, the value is 353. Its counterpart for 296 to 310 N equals 309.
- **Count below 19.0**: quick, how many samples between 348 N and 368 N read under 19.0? 6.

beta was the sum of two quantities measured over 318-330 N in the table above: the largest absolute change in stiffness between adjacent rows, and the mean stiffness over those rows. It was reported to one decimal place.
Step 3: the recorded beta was 21.7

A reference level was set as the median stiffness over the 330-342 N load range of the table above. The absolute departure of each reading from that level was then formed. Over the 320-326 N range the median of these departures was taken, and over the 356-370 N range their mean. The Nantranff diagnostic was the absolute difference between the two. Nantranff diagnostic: 0.79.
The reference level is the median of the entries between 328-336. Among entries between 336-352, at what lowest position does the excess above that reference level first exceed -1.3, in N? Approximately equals 351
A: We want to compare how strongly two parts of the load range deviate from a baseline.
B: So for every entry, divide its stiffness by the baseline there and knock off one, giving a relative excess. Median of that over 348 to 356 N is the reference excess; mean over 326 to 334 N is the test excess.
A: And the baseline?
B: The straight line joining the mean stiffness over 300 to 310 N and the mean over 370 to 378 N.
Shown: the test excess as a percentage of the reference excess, 55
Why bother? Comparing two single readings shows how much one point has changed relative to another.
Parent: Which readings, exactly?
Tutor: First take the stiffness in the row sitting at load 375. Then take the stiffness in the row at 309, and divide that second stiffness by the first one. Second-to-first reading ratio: 2.06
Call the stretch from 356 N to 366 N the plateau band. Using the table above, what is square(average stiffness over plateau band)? 345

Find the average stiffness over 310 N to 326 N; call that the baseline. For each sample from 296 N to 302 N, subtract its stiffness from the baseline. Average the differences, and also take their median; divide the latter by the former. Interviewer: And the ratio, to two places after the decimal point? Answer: 0.94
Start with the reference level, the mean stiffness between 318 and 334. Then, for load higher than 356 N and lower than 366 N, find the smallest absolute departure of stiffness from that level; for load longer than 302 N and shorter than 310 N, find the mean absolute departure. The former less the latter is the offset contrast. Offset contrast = 0.5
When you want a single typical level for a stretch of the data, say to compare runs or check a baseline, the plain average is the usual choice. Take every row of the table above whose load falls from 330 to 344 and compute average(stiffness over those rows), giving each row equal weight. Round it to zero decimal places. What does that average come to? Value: 17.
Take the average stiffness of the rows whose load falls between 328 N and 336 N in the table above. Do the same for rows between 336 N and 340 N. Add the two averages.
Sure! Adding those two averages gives 36.3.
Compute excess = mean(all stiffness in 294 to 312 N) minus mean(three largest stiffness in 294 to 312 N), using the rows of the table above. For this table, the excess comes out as -1.33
